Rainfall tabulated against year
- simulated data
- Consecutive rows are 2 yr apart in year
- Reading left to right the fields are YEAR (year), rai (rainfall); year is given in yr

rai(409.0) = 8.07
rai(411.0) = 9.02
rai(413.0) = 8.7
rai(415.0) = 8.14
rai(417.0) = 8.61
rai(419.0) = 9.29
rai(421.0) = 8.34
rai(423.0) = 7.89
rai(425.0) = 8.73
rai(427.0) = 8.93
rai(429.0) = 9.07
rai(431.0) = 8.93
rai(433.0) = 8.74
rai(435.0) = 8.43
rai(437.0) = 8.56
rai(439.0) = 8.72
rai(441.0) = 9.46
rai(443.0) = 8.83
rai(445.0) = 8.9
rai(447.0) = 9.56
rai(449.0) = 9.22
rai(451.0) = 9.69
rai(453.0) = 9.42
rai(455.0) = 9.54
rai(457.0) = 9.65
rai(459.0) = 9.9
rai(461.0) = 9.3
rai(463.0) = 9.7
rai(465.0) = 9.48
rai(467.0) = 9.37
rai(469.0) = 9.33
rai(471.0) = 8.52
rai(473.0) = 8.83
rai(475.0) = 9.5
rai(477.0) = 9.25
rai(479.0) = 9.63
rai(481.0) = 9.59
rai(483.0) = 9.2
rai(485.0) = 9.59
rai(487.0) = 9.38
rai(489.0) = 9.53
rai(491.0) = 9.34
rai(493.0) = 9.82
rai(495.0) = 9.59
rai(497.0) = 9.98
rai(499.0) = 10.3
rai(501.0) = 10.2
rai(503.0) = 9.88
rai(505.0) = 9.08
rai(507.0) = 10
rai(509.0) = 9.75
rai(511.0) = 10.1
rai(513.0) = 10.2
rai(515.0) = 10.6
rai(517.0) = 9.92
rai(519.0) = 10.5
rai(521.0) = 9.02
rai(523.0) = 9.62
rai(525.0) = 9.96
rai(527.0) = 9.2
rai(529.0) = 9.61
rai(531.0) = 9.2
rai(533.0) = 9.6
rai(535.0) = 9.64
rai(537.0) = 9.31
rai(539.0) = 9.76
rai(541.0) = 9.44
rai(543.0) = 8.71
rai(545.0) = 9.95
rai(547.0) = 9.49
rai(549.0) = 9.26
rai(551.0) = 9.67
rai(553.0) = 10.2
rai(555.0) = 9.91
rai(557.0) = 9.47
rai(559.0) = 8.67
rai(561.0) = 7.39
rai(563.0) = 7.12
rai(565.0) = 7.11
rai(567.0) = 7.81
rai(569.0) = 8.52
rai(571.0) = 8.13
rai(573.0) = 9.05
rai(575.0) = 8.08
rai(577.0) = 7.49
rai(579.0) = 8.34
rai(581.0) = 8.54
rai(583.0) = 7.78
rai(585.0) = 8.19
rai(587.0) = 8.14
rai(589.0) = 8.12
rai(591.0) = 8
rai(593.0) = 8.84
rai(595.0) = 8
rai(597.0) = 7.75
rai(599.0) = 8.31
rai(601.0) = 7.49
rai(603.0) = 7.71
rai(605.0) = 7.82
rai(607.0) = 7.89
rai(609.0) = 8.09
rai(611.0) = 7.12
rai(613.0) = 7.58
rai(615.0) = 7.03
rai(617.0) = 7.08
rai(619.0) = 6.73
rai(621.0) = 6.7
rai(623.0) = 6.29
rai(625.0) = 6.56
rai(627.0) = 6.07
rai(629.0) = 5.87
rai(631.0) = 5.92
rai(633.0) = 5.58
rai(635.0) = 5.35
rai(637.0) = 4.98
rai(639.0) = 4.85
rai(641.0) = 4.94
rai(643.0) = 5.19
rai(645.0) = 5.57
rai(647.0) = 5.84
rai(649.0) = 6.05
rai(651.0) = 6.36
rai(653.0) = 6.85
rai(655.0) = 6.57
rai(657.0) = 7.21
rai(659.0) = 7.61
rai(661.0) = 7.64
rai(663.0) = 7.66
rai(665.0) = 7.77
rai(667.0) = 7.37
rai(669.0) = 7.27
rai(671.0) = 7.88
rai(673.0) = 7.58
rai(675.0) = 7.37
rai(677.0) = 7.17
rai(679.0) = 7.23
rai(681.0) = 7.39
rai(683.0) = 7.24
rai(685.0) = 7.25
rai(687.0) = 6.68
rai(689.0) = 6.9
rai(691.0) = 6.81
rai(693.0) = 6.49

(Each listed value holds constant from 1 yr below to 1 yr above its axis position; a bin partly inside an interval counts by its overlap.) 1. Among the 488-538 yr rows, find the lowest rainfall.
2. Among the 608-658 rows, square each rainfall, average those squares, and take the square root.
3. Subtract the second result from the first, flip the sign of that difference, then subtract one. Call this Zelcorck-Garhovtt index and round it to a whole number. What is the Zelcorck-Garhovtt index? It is -4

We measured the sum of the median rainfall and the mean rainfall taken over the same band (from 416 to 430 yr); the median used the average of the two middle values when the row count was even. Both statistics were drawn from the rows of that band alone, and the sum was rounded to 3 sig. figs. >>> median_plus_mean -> 17.4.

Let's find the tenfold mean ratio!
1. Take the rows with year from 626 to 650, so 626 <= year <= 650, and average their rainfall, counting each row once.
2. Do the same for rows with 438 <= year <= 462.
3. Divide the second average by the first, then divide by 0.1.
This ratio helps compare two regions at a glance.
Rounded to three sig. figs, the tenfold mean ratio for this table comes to 16.9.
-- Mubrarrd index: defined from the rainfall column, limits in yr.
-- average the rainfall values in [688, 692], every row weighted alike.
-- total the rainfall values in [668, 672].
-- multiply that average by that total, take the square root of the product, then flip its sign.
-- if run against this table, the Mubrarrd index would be -10.2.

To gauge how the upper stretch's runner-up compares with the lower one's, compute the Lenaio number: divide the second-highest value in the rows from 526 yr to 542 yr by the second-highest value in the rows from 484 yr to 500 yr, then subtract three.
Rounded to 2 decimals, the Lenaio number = -2.03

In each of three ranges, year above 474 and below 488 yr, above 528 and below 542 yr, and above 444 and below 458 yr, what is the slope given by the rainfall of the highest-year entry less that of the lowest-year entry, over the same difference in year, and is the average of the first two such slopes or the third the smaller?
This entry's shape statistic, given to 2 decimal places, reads -0.01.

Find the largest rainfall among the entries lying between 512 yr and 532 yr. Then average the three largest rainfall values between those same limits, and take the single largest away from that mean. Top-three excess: -0.17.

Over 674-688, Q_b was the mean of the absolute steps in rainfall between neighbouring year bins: 0.19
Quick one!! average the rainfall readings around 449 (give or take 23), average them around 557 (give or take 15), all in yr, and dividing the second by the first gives 0.95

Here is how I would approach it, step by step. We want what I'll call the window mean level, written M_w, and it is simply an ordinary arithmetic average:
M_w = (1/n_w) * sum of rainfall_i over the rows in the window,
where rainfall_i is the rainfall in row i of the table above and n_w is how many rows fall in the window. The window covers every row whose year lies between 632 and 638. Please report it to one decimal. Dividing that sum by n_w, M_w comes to 5.3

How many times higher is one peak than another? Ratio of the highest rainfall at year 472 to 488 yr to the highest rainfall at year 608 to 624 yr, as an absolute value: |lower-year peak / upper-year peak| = 1.19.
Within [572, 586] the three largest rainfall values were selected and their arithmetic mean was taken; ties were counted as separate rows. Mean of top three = 8.6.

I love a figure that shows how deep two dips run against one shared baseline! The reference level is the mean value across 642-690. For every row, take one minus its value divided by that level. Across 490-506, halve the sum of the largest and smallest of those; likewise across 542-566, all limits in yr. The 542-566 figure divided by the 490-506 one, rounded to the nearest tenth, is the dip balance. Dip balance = 0.6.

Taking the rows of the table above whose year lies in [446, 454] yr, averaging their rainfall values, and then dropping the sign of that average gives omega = 9.5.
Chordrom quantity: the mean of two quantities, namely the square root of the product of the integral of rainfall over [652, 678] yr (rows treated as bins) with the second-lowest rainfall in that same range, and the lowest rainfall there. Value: 21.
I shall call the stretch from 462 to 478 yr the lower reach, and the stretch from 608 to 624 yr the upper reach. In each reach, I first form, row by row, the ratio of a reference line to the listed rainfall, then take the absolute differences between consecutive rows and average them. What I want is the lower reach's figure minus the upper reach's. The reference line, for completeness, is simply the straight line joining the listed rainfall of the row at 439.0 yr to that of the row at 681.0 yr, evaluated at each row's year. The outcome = -0.024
